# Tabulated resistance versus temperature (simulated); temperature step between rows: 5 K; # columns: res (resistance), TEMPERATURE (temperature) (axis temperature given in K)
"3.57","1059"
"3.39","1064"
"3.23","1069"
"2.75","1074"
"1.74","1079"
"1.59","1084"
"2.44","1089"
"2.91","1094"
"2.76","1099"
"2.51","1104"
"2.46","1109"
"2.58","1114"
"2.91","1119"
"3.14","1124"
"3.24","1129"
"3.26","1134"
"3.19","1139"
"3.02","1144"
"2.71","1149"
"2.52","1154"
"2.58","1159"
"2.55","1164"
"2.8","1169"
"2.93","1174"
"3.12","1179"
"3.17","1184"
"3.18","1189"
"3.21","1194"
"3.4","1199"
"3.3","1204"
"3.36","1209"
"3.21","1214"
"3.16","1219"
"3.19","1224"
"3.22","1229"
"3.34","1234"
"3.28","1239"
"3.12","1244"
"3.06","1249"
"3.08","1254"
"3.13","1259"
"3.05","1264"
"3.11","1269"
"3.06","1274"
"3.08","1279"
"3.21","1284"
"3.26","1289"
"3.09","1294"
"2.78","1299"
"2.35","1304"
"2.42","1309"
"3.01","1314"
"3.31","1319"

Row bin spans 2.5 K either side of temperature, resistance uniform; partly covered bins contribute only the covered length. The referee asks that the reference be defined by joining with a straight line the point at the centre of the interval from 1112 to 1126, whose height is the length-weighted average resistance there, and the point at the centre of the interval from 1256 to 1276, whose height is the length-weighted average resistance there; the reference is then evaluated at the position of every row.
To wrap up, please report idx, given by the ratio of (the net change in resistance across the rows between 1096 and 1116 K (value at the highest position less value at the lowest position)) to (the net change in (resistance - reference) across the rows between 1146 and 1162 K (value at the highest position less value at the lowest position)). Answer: 1.2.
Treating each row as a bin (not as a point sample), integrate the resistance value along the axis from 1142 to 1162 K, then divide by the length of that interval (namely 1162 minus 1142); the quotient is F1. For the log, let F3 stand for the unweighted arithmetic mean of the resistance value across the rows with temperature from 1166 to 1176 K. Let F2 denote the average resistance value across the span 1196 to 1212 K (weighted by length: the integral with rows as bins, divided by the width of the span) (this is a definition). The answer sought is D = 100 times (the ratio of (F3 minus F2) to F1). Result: -18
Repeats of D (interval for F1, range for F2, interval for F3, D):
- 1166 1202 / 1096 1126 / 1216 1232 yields 15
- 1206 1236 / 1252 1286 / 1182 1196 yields 3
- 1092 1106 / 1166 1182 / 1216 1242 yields 11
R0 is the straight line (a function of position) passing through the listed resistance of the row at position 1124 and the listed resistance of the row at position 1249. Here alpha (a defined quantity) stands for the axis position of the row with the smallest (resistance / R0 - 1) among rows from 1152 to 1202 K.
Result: 1154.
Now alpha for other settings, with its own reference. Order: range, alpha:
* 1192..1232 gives 1219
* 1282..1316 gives 1304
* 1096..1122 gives 1109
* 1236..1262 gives 1249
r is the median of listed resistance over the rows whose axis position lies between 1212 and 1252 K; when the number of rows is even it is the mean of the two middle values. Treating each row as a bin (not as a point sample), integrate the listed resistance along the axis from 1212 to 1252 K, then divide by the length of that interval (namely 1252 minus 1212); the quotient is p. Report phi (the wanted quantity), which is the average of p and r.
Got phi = 3.20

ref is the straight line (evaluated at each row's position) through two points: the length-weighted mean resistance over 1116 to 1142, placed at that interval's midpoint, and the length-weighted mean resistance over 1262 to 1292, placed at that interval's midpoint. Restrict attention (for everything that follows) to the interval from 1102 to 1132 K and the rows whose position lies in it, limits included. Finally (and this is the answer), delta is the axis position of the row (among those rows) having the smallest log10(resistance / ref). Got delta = 1109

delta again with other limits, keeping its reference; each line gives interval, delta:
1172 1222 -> 1174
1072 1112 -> 1084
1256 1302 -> 1299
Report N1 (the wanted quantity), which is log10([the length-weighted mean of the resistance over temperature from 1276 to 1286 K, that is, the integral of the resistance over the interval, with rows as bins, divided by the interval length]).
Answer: 0.50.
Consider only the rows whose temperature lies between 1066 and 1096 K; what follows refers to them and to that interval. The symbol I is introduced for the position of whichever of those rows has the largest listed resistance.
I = 1069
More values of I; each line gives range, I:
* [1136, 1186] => 1139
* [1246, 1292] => 1289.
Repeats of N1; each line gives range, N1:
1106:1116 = 0.40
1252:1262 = 0.49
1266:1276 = 0.49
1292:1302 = 0.46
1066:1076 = 0.48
